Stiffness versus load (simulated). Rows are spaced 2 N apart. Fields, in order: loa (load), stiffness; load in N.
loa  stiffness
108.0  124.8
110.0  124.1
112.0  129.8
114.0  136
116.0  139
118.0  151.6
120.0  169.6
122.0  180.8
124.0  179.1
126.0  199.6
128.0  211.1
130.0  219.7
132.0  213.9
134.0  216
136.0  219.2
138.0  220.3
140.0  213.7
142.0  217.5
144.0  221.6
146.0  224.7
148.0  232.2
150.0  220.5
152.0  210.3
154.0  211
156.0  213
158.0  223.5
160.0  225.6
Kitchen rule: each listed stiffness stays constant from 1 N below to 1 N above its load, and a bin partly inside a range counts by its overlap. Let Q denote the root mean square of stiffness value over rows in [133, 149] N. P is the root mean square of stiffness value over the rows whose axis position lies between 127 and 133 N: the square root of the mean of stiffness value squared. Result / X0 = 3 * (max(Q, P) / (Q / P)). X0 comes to 645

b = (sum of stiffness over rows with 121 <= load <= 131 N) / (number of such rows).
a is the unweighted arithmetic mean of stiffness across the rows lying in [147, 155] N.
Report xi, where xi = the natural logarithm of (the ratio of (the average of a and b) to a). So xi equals -0.048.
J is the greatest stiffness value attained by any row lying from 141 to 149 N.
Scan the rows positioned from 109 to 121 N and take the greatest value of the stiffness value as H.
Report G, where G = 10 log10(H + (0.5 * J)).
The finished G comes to 24.6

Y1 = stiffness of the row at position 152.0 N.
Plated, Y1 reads 210.3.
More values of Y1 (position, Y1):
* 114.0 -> 136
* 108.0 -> 124.8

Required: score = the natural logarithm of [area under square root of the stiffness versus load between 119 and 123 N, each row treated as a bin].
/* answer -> 3.97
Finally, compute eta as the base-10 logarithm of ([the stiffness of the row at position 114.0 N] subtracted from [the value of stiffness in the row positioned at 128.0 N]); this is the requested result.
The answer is 1.9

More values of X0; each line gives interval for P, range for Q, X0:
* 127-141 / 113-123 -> 898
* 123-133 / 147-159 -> 616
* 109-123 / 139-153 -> 446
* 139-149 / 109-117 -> 1117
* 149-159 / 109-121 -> 980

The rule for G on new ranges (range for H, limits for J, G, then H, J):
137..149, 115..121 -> 25.0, 232.2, 169.6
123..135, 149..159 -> 25.2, 219.7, 223.5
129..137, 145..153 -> 25.3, 219.7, 232.2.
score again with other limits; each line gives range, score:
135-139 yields 4.08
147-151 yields 4.10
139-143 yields 4.07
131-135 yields 4.07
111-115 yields 3.83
